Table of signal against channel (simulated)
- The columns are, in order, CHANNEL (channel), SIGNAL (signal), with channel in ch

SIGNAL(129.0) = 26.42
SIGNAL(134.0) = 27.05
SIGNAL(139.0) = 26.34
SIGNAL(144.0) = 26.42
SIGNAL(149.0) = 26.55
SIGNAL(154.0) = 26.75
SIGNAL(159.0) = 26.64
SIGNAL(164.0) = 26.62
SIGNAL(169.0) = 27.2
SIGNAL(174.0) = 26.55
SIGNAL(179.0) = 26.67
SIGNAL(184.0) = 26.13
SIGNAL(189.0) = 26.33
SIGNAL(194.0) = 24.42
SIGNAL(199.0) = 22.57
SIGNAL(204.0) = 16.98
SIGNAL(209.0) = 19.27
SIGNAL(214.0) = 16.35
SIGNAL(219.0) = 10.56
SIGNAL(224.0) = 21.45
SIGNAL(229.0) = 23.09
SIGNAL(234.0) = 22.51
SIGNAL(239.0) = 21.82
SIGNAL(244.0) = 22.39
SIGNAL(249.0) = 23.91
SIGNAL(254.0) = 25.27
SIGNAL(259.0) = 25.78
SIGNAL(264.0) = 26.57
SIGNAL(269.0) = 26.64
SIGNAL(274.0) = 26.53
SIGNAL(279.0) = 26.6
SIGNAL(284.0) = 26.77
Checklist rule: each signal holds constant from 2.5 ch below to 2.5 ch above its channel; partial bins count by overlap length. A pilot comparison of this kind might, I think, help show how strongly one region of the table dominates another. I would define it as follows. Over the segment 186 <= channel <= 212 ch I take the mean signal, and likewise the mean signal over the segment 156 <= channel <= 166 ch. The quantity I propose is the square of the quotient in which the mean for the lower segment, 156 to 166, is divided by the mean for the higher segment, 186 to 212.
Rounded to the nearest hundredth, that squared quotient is 1.48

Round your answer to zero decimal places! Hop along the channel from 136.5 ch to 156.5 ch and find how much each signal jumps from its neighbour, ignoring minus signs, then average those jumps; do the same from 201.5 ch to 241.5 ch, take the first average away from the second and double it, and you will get 7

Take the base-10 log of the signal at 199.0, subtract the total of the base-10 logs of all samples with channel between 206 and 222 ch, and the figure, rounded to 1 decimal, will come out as -2.2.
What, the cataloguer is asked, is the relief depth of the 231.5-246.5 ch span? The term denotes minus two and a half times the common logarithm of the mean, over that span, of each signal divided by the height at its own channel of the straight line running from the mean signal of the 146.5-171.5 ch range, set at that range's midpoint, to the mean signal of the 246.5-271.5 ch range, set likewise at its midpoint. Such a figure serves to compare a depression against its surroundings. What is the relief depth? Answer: 0.2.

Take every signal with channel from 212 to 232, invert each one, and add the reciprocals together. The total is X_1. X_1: 0.25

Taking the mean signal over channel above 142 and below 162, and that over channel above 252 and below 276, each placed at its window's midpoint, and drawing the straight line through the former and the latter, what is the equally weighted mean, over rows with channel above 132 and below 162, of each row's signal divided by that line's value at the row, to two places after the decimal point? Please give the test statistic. 1.00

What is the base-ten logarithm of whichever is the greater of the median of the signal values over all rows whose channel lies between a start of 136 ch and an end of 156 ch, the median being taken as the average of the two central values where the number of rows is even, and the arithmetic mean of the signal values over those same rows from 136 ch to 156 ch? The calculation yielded 1.42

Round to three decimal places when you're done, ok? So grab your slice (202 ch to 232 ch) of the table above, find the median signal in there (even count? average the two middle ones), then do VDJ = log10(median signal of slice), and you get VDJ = 1.258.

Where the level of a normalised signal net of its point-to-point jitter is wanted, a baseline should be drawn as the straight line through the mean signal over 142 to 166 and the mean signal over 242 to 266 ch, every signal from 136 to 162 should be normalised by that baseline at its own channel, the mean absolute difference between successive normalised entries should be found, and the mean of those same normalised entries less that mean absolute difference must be 0.99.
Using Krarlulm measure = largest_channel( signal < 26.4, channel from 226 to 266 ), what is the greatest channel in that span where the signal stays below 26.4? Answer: 259.0 ch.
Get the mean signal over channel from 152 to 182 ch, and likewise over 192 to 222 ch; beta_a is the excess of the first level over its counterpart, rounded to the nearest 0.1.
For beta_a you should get 8.4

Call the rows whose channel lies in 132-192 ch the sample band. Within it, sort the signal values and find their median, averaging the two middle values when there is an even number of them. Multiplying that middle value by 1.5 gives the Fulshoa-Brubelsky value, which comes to 40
